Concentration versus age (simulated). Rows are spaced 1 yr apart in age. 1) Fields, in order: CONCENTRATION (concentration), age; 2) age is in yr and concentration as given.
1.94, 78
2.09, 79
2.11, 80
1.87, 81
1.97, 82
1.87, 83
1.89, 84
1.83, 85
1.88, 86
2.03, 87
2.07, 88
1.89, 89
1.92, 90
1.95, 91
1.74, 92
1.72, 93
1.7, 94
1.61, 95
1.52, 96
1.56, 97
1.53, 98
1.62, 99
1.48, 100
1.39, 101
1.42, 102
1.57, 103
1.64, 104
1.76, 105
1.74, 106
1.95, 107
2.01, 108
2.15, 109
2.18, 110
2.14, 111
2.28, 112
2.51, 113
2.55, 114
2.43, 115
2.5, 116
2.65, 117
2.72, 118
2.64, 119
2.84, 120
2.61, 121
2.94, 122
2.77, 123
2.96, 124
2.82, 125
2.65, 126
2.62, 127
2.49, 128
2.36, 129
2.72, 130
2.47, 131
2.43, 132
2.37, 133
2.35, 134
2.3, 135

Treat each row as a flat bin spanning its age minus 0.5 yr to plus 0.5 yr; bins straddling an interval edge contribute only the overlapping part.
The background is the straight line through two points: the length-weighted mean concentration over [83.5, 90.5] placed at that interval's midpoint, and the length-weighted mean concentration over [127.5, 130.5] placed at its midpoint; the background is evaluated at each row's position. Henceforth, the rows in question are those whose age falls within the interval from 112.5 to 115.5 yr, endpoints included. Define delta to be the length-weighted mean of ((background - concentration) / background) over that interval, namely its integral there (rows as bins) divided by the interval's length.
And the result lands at -0.08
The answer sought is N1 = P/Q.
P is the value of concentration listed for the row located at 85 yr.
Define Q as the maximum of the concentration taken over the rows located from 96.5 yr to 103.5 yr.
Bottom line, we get 1.13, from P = 1.83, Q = 1.62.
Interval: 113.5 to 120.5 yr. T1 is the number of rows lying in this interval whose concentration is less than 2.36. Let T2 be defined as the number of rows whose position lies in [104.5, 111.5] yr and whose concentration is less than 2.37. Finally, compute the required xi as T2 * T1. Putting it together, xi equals 0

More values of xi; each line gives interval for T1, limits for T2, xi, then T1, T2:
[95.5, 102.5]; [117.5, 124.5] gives 0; 7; 0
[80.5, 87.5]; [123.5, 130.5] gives 7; 7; 1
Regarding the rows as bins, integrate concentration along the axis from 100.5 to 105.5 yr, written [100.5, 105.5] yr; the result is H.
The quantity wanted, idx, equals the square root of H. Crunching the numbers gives 2.8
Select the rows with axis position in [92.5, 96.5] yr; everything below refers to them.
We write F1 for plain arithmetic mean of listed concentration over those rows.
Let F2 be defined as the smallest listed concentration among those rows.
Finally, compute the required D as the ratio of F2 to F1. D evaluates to 0.928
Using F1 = 1.6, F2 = 1.52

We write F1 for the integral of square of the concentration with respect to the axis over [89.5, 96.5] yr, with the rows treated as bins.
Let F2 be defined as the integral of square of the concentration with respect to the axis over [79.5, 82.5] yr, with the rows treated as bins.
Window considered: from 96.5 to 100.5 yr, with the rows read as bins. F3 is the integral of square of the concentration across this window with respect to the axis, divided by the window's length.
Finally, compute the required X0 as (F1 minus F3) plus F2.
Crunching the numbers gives 31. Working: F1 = 21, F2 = 11.8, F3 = 2.4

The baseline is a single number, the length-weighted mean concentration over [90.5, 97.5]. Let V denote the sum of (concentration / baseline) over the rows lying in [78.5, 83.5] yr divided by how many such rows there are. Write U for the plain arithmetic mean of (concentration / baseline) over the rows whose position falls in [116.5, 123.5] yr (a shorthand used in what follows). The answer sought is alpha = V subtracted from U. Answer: 0.4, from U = 1.62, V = 1.18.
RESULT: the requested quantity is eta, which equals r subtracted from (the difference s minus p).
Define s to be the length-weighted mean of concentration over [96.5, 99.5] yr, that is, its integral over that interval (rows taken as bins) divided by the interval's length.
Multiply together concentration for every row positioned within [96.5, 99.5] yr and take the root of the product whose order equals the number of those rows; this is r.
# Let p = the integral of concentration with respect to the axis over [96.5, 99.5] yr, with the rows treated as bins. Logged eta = -4.7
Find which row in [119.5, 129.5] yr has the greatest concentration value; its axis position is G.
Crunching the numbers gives 124 yr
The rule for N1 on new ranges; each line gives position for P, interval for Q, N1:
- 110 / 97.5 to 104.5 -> 1.33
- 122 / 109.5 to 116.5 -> 1.15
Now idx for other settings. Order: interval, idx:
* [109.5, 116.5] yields 4.1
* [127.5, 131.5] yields 3.2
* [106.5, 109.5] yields 2.5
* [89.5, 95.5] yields 3.3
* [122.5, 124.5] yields 2.4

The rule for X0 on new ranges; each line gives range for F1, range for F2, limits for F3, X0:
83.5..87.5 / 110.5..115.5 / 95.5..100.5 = 41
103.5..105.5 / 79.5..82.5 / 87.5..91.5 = 14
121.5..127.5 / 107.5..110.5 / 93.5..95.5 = 58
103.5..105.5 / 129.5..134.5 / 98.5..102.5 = 34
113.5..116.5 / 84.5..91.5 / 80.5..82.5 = 41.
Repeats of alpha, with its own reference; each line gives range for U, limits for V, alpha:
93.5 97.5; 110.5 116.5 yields -0.5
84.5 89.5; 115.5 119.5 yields -0.4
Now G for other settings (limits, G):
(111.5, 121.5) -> 120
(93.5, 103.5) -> 94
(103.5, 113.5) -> 113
